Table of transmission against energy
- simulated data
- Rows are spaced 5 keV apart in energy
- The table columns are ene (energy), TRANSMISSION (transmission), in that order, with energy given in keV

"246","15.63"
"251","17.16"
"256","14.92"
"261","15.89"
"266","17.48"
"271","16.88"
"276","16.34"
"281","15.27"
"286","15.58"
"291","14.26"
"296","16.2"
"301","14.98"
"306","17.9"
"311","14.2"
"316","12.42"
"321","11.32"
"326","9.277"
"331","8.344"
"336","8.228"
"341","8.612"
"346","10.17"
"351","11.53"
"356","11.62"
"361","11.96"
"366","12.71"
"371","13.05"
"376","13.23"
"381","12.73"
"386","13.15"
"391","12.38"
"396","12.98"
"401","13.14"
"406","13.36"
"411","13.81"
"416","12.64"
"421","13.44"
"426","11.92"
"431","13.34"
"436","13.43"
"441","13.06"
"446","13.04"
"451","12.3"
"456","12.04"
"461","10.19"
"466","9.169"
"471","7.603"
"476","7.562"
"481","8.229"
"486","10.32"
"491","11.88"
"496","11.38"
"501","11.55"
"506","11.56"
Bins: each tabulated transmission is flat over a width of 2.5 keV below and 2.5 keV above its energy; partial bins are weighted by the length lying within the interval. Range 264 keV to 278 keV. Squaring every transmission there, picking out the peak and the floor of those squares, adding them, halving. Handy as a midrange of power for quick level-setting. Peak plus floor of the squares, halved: 286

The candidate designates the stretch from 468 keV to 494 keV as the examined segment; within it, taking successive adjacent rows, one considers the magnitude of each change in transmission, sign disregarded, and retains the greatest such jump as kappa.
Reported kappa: 2.1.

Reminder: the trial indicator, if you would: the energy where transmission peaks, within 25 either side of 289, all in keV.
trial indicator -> 306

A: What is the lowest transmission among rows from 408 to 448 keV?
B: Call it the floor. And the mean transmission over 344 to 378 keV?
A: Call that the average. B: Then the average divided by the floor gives 1.01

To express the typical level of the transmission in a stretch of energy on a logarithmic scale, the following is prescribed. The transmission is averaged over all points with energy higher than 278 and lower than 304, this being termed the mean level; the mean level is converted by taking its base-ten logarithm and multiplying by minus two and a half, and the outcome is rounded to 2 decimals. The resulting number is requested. -2.96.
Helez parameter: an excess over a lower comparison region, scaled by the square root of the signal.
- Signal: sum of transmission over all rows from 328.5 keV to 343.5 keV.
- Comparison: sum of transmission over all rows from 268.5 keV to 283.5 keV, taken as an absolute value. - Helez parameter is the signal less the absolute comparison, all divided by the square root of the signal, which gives -4.6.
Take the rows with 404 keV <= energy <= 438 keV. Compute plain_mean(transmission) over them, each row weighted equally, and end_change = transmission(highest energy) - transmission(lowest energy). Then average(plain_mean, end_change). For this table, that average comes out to 6.6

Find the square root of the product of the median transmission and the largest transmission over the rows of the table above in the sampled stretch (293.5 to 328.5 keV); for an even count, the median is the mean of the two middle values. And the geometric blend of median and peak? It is 15.9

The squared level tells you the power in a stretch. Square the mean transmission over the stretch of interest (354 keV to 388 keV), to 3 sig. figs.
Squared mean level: 160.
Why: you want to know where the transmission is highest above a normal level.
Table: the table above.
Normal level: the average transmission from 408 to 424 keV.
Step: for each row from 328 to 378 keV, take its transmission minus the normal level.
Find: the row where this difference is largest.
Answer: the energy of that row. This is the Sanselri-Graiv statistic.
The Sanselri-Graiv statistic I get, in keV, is 376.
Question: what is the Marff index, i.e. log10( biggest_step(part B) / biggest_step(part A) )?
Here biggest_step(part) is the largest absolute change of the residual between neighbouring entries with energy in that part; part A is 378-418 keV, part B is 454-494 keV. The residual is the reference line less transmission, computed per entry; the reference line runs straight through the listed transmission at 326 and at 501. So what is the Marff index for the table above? 0.22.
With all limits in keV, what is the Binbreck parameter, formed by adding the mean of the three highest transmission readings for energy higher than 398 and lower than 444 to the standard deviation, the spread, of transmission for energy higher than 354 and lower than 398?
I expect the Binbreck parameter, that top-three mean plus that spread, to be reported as 14.1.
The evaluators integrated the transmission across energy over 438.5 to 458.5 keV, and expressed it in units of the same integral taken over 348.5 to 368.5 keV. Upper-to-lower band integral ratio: 1.1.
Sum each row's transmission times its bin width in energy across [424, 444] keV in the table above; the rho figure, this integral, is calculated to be 259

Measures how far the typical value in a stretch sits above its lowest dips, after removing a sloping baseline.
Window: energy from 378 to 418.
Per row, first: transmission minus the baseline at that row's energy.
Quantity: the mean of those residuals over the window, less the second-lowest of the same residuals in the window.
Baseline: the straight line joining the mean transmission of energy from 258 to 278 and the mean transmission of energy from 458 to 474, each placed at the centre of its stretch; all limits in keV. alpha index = 0.9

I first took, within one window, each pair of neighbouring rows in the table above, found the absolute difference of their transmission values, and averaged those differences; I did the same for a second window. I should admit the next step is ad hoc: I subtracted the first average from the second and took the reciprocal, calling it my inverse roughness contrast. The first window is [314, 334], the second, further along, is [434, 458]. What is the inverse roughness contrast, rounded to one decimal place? -1.0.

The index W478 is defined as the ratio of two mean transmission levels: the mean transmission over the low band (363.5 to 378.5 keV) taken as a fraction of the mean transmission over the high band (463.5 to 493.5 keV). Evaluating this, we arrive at 1.42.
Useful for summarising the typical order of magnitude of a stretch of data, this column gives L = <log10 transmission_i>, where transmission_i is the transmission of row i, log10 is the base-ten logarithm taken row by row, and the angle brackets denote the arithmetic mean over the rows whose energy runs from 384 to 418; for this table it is 1.12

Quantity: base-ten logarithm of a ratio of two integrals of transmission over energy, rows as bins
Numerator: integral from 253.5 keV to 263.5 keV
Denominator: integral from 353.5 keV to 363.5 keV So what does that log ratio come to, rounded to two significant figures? 0.12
